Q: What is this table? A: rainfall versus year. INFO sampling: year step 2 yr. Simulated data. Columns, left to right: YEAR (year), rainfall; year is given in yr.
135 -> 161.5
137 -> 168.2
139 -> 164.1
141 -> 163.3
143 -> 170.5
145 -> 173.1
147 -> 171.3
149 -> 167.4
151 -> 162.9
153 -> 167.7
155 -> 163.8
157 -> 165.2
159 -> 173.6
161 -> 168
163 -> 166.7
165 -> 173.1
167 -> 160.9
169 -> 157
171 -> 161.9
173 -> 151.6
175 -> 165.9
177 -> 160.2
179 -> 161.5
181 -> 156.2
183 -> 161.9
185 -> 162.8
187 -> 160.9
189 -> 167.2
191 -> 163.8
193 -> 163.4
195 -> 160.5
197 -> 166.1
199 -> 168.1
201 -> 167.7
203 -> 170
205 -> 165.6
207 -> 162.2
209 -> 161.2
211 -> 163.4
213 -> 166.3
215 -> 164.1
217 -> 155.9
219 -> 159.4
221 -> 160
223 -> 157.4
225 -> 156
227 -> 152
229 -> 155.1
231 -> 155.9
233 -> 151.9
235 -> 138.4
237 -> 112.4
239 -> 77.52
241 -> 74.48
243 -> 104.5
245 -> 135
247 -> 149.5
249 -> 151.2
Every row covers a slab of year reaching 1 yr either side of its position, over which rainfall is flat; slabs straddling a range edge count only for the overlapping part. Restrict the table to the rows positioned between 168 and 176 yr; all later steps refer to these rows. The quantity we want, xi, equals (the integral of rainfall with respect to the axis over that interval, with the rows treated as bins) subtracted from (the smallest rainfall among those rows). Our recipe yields -1121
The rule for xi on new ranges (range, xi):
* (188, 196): -1149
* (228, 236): -1064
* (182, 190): -1145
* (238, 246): -709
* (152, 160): -1177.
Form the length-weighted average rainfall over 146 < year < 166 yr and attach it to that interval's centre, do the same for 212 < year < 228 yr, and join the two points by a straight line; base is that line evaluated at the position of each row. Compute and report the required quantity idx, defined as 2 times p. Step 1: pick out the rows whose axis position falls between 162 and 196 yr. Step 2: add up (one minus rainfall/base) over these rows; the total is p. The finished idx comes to 0.5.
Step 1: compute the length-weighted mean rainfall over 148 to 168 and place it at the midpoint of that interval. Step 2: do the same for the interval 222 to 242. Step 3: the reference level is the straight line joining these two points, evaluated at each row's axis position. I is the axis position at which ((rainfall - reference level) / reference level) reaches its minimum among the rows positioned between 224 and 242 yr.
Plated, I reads 241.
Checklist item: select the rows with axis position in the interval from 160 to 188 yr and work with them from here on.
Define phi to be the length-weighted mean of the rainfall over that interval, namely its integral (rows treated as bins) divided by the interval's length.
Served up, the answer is 162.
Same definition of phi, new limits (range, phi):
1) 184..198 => 164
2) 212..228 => 159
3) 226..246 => 126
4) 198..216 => 165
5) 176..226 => 162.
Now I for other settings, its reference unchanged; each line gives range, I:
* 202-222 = 217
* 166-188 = 173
